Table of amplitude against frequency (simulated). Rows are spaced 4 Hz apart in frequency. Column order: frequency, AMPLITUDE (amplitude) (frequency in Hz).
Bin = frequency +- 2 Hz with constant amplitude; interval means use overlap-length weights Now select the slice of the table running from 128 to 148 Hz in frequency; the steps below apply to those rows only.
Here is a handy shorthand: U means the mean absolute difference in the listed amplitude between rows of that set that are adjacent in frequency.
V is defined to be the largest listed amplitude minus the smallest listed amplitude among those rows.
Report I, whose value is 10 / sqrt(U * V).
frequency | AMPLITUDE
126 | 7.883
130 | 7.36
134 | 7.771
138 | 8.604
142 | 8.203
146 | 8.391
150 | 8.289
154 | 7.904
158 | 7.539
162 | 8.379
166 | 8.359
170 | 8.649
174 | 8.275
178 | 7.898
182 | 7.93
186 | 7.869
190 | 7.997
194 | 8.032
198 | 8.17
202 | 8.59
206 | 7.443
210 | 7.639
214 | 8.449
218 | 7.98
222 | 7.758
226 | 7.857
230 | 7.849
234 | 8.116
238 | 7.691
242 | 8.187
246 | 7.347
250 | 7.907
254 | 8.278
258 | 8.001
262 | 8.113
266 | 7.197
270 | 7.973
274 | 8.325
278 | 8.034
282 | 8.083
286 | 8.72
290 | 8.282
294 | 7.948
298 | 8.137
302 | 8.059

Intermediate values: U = 0.46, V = 1.2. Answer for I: 13.2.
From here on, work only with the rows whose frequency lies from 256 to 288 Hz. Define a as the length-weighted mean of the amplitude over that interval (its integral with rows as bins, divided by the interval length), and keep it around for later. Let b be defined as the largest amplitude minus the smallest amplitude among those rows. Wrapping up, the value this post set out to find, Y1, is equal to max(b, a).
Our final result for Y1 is 8.06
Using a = 8.06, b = 1.52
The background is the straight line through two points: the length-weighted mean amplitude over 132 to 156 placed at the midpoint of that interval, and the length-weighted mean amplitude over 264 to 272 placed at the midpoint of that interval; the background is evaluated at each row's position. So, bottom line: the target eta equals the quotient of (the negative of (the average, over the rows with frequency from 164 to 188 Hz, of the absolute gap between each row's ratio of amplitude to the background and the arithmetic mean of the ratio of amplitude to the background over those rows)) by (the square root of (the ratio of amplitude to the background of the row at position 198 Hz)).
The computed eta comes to -0.0287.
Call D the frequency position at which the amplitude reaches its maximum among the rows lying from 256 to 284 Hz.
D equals 274 Hz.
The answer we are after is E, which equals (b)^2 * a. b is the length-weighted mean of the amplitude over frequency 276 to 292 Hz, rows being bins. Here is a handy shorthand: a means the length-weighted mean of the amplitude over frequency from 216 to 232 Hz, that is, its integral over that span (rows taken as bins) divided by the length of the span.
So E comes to 539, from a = 7.86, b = 8.28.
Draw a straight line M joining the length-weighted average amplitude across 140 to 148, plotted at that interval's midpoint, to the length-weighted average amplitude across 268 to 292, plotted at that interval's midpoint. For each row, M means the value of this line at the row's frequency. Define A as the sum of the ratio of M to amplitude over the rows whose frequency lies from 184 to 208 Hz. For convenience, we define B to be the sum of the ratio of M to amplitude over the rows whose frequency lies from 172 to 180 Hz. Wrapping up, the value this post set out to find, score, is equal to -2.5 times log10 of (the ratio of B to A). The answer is 1.2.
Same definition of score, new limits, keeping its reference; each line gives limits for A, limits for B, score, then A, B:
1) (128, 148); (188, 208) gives 0.0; 5.2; 5.2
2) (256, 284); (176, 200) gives 0.2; 7.3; 6.2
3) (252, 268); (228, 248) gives -0.3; 4.2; 5.3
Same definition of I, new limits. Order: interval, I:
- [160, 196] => 27.9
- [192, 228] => 14.1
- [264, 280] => 13.7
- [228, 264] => 16.0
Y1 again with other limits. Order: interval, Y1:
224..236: 7.94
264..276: 7.83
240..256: 7.93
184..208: 8.02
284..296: 8.32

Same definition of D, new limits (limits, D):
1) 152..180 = 170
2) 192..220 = 202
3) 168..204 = 170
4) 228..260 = 254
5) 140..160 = 146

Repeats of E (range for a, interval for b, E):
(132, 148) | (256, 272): 504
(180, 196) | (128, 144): 507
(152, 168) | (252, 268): 502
